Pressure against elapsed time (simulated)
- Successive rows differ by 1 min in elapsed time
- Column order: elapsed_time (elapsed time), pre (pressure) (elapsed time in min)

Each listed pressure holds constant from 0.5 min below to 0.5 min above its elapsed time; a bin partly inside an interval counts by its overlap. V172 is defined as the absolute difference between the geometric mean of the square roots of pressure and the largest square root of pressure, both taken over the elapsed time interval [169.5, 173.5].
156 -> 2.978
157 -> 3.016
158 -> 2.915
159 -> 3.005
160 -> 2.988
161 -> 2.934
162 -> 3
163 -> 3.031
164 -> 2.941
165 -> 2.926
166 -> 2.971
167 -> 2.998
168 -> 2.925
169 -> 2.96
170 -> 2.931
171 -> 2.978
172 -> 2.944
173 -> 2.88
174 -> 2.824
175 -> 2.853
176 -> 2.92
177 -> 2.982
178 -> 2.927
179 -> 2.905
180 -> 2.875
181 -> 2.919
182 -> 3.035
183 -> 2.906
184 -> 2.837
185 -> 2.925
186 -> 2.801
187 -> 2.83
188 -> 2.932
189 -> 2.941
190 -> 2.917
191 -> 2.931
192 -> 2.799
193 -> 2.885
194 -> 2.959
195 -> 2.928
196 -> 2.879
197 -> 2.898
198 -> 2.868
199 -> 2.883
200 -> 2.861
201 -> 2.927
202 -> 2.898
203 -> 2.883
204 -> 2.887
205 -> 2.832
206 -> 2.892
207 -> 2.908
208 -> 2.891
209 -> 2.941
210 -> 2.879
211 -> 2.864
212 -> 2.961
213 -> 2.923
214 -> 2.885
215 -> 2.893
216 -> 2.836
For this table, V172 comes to 0.013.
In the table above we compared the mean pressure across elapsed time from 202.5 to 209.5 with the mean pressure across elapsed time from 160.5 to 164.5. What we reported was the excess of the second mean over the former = 0.09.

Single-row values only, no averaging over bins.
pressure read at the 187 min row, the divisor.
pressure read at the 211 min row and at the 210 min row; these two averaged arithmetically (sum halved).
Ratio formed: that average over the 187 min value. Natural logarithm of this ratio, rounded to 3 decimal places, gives 0.015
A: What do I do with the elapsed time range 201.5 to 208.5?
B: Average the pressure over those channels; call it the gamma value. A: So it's 2.88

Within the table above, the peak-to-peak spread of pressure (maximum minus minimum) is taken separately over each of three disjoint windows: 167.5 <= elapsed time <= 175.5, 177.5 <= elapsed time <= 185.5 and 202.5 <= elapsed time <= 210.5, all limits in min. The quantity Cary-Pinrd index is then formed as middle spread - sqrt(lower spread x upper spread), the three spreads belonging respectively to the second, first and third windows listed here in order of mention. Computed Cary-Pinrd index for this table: 0.068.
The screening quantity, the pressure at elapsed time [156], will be 2.978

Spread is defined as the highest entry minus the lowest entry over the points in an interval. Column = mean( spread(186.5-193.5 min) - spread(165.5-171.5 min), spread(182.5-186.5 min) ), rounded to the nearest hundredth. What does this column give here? 0.10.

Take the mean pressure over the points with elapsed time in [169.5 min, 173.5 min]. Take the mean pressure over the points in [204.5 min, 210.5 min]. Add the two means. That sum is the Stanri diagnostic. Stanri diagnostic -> 5.82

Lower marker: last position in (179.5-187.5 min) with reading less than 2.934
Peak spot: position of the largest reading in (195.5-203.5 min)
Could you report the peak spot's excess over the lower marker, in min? 14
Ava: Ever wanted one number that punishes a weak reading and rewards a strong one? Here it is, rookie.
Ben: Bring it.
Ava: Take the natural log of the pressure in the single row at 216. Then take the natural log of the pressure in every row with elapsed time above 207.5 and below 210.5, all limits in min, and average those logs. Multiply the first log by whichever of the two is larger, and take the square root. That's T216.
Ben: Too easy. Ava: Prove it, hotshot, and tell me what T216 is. 1.05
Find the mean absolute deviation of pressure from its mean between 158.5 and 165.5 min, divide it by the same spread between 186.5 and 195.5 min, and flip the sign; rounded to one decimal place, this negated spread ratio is -0.8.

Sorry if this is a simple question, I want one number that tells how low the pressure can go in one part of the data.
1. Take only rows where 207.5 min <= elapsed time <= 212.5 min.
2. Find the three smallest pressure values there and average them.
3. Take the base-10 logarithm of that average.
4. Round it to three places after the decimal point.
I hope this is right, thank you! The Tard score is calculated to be 0.459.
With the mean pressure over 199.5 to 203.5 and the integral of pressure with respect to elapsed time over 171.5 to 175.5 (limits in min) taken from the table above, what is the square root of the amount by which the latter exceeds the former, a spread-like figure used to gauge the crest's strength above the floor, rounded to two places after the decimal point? 2.93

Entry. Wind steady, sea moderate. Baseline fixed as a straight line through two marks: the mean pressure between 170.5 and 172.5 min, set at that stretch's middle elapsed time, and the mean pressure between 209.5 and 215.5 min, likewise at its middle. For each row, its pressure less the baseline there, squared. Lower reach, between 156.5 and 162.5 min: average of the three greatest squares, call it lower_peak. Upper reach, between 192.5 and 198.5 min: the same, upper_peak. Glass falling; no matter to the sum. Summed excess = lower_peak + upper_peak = 0.0048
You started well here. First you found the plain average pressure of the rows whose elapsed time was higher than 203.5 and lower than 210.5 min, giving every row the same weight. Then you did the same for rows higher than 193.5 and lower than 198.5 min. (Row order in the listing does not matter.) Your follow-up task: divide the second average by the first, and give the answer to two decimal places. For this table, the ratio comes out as 1.01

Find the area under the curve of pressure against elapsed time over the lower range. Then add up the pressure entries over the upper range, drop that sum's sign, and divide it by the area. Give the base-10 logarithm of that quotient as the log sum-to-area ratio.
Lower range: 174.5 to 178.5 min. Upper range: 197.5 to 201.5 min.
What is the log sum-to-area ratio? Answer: -0.0053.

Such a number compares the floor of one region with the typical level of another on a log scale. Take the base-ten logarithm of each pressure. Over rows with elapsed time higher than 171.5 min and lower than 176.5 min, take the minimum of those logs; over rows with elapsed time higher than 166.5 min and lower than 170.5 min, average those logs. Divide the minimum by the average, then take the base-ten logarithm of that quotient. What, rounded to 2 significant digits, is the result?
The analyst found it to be -0.018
